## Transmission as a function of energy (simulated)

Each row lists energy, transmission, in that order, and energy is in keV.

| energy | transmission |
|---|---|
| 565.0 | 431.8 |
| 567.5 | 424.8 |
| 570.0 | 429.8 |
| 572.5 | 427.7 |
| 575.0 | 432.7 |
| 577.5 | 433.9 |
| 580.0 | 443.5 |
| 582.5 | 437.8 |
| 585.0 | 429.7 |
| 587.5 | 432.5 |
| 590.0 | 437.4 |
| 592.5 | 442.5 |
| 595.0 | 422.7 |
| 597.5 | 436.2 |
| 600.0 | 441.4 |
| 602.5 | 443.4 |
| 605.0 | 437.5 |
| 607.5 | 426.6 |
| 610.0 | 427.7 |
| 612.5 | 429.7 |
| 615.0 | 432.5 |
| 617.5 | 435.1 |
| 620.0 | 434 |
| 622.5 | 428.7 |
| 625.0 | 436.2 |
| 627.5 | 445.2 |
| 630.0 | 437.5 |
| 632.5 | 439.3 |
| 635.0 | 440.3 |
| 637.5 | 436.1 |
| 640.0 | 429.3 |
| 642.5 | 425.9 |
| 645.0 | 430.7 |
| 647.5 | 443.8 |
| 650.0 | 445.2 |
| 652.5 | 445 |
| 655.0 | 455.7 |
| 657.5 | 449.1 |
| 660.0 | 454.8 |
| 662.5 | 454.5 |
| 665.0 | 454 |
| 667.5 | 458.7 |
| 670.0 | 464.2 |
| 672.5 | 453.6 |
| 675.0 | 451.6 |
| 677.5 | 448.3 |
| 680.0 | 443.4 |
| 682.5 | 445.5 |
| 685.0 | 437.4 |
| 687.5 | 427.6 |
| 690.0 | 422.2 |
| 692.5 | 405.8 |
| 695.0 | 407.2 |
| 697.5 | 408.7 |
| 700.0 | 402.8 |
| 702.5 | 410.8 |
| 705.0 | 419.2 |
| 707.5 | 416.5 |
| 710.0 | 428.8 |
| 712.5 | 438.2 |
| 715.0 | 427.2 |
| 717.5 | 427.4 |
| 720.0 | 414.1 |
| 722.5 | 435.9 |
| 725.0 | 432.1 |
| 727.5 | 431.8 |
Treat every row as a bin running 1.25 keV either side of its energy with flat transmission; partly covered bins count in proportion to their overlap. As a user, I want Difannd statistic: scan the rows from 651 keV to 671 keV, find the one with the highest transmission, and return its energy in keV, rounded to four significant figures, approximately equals 670.0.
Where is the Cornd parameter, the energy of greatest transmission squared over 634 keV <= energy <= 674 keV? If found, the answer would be 670.0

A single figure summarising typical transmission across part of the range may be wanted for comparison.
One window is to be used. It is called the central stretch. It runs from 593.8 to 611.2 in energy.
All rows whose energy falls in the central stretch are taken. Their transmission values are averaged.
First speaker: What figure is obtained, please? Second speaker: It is 434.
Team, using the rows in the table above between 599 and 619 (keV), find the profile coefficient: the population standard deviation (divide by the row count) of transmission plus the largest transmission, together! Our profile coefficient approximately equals 449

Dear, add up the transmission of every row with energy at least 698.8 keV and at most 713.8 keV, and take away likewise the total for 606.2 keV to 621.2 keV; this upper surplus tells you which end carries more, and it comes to -69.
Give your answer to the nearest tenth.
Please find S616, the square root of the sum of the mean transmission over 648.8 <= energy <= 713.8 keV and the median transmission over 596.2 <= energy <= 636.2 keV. 29.5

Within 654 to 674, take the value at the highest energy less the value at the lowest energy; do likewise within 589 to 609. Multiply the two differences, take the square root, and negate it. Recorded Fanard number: -5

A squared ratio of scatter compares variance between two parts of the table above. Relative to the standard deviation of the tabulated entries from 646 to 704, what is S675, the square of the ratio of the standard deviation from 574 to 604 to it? 0.1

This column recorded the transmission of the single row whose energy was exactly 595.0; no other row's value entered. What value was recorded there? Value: 422.7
